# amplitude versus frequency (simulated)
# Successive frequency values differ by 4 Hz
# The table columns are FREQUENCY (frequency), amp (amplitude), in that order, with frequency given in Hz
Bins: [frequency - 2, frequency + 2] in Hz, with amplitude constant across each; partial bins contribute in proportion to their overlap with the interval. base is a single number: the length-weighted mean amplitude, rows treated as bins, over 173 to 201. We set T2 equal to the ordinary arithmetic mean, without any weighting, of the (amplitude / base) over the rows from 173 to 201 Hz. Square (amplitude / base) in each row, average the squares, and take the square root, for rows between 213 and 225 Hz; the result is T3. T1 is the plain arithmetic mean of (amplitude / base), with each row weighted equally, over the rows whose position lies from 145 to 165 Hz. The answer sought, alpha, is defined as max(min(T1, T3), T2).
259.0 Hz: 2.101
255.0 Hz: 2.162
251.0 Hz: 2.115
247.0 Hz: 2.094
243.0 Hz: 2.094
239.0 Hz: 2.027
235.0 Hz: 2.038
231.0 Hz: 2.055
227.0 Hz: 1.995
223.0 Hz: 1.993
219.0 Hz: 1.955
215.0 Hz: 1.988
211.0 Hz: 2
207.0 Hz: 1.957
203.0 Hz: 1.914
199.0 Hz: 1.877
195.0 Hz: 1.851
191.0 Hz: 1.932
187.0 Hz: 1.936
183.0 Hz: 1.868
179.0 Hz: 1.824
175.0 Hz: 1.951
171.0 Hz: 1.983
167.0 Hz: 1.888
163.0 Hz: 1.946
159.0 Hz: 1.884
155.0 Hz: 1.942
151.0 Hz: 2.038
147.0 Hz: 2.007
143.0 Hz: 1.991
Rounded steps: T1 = 1.04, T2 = 1.00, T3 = 1.05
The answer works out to 1.038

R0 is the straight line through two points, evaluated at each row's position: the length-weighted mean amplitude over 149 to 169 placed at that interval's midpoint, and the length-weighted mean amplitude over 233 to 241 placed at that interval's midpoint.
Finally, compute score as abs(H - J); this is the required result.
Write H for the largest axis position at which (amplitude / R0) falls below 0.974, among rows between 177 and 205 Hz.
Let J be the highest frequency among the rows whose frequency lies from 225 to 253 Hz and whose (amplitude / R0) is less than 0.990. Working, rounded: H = 203.0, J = 227.0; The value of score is 24 Hz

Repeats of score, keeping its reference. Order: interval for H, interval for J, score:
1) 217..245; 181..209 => 12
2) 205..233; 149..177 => 52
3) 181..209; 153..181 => 24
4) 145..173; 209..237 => 60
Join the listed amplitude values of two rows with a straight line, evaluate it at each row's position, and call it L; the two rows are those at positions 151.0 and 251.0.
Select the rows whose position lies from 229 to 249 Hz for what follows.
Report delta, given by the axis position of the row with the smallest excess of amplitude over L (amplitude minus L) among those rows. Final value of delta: 239.0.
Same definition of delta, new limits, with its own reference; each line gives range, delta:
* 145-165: 159.0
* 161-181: 179.0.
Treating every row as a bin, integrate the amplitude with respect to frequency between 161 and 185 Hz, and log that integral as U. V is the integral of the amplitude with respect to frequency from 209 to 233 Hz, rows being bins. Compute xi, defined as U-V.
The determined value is -2.1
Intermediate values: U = 45.8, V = 47.9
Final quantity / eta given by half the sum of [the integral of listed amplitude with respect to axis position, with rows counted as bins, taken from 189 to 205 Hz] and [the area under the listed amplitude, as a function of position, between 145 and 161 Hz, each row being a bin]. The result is 30.9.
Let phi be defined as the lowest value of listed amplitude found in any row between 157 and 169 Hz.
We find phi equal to 1.884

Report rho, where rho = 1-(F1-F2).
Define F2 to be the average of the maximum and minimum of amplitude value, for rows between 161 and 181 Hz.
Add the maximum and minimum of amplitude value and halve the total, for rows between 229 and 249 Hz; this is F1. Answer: 0.84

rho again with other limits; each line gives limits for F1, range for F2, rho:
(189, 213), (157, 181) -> 0.98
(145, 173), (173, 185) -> 0.93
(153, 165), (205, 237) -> 1.09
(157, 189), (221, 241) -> 1.12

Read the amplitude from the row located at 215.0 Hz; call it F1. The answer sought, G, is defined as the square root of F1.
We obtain 1.410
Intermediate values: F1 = 1.988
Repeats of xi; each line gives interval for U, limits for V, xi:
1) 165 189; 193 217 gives -0.5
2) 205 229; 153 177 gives 1.2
